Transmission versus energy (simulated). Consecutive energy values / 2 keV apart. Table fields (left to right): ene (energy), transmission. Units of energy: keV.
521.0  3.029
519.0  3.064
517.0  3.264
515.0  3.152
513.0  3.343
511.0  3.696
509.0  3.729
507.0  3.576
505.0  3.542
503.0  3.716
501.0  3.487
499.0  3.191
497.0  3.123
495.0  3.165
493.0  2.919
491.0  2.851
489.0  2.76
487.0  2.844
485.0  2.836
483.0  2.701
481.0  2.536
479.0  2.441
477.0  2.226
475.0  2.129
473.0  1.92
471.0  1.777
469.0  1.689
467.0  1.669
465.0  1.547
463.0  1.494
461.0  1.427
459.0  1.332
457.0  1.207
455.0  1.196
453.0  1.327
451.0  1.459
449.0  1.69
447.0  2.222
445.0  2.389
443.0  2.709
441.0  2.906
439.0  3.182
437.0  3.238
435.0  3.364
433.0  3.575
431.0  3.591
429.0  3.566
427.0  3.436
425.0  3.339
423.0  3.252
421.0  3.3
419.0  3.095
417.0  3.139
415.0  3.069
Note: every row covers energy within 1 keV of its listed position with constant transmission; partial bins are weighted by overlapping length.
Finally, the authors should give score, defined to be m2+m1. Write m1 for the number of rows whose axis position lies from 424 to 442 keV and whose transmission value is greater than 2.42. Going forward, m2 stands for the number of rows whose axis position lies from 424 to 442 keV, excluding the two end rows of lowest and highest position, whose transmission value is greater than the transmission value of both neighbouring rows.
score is 10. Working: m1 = 9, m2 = 1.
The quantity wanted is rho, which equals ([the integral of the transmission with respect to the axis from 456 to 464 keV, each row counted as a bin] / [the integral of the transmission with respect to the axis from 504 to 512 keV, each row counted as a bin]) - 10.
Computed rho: -9.62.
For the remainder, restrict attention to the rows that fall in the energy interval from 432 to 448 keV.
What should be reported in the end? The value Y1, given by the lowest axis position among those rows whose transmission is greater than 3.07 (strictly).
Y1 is 433.0 keV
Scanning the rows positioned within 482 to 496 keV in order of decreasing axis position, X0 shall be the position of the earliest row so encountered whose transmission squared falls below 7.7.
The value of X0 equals 489.0 keV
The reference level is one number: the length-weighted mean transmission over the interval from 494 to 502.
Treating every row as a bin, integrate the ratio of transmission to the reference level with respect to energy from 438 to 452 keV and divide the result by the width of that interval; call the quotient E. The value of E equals 0.7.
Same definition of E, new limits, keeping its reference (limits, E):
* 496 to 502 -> 1.0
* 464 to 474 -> 0.5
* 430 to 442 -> 1.0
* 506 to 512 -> 1.1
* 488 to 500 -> 0.9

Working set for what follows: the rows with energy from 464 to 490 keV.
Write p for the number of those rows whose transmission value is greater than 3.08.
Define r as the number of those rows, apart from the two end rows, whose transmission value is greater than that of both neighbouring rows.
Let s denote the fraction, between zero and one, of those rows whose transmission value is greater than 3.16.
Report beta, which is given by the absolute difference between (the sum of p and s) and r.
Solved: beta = 1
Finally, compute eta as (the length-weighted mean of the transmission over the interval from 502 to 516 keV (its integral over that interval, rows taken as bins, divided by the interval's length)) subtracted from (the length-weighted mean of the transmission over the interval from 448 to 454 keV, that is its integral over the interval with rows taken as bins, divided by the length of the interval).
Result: -2.0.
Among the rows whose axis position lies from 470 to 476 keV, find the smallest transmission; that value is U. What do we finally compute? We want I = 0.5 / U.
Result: 0.28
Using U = 1.777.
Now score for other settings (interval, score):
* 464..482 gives 2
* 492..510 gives 11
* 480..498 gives 11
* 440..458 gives 2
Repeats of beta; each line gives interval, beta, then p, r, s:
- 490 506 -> 5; 6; 2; 0.6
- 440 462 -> 0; 0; 0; 0.0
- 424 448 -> 8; 8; 1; 0.7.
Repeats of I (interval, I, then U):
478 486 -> 0.20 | 2.441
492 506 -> 0.17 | 2.919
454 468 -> 0.42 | 1.196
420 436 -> 0.15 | 3.252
